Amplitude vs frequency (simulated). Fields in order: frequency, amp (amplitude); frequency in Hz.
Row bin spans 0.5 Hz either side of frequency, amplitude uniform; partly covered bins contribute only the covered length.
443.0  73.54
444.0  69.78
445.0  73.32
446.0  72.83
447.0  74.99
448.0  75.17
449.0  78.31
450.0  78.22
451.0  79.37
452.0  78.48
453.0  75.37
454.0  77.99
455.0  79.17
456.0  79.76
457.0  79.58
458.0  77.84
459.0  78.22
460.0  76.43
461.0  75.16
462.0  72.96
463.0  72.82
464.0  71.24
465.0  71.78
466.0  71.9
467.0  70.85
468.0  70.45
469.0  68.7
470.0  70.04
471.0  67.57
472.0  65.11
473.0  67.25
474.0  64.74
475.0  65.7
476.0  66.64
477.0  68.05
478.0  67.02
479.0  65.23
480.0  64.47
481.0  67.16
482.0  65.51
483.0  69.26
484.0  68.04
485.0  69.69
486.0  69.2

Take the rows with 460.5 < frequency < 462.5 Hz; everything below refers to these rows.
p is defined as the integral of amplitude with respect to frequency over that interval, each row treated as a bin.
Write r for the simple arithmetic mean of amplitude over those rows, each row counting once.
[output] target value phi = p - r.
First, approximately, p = 148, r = 74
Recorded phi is 74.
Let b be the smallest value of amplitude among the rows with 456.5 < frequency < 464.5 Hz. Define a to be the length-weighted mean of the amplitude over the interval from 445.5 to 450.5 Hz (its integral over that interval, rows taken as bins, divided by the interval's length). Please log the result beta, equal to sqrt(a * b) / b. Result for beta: 1.03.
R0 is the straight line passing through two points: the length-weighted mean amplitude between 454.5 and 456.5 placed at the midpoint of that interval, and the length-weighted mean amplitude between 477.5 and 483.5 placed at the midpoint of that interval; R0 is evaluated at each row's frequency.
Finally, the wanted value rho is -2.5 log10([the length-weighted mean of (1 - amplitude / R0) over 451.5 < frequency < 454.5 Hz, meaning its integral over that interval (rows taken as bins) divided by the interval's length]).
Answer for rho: 3.4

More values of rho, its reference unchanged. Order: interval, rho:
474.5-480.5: 3.9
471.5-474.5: 3.0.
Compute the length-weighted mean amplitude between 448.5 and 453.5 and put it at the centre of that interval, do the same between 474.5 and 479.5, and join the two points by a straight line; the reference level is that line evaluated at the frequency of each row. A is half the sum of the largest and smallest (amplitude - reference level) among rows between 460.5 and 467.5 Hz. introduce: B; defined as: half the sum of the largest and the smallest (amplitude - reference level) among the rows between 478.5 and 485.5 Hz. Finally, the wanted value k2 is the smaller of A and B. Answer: 0.3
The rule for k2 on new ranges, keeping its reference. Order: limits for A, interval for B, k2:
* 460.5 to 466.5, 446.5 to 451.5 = -1.6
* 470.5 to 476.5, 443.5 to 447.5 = -8.0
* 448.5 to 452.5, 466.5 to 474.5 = -1.6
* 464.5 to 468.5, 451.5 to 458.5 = 0.2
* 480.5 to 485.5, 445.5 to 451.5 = -2.9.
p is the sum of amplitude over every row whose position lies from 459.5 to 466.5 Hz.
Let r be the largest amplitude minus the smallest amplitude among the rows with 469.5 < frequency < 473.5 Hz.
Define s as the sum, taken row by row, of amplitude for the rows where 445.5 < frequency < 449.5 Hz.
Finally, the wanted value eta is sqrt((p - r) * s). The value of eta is 391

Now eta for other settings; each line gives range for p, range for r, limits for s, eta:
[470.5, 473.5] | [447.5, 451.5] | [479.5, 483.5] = 228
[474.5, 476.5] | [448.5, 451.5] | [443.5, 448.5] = 219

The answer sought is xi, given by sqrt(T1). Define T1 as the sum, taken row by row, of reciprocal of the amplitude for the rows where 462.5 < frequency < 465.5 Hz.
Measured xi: 0.204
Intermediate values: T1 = 0.042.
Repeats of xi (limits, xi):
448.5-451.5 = 0.195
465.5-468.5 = 0.205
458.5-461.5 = 0.198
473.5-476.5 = 0.214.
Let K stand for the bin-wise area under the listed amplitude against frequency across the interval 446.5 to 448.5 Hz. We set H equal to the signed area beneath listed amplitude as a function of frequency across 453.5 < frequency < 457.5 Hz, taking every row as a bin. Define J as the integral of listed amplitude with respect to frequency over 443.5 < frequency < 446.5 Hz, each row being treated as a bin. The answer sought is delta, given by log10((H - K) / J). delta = -0.11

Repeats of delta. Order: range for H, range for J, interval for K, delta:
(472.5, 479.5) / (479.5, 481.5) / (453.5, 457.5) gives 0.05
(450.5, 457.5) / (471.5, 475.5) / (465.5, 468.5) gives 0.11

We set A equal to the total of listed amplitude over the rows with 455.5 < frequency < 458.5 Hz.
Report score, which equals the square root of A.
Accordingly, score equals 15.4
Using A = 237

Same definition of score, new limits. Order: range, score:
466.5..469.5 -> 14.5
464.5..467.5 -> 14.6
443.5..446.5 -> 14.7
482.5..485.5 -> 14.4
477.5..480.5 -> 14.0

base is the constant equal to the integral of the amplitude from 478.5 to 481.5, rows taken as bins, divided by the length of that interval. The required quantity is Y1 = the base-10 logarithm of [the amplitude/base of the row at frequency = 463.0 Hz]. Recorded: 0.05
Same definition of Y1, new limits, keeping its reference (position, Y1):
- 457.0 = 0.08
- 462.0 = 0.05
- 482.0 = 0.00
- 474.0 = -0.01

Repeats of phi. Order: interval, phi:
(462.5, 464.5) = 72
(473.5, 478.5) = 266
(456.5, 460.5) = 234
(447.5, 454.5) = 465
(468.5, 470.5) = 69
